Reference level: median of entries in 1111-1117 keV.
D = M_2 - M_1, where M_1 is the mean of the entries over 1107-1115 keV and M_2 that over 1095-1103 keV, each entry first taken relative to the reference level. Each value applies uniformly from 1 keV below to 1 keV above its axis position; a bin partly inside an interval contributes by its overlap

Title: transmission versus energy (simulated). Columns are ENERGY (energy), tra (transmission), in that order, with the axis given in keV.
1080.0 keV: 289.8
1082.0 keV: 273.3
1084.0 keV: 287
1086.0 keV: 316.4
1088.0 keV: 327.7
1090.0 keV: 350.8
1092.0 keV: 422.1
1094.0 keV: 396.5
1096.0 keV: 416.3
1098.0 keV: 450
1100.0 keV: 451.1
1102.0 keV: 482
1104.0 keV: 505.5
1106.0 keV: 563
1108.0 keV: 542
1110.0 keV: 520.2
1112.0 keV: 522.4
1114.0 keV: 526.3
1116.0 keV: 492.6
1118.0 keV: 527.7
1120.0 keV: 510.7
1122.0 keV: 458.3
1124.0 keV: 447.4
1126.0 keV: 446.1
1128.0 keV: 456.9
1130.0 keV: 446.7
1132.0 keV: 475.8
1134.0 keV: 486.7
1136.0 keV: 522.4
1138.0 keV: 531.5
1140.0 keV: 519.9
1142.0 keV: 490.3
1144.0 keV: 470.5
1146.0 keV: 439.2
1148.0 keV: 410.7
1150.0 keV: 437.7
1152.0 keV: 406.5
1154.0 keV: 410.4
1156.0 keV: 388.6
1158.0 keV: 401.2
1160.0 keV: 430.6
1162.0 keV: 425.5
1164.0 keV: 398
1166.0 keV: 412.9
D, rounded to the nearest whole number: -78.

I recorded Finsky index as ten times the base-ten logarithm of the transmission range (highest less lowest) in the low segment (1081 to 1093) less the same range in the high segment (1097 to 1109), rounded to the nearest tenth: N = 15.5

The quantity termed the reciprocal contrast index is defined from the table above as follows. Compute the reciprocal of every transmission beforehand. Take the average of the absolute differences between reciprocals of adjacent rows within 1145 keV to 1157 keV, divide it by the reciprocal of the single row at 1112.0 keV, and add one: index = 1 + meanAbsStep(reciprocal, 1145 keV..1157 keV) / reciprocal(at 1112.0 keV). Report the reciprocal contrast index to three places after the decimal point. 1.067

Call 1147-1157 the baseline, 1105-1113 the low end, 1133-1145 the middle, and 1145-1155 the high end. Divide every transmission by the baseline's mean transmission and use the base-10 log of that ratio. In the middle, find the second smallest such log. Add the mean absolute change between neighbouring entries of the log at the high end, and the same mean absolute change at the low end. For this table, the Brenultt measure 0.109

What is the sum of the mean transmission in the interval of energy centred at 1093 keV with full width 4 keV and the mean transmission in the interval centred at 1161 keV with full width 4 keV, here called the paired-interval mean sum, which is 837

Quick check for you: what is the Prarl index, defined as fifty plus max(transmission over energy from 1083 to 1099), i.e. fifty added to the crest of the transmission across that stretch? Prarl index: 500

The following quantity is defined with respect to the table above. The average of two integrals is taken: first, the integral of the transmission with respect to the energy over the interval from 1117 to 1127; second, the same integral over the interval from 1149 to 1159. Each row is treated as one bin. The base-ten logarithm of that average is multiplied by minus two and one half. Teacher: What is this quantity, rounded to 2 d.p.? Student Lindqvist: -9.12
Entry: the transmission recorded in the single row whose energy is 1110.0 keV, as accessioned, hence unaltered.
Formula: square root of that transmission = 22.8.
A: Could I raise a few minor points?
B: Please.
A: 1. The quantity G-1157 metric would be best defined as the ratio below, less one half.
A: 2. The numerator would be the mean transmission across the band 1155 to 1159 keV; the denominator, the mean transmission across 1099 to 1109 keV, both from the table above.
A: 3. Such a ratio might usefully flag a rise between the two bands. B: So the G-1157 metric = 0.28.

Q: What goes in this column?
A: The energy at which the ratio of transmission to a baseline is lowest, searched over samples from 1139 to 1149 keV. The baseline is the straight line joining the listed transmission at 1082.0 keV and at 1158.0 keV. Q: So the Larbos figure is 1148.0 keV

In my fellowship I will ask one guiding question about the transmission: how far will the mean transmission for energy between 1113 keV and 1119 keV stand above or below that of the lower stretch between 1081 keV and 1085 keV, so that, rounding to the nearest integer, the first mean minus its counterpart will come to 235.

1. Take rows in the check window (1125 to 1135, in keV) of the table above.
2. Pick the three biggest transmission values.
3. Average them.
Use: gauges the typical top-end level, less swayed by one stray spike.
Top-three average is 473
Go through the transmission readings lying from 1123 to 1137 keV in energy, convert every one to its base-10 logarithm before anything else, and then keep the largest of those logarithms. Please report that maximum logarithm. 2.72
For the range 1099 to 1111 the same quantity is 2.75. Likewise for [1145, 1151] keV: 2.64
